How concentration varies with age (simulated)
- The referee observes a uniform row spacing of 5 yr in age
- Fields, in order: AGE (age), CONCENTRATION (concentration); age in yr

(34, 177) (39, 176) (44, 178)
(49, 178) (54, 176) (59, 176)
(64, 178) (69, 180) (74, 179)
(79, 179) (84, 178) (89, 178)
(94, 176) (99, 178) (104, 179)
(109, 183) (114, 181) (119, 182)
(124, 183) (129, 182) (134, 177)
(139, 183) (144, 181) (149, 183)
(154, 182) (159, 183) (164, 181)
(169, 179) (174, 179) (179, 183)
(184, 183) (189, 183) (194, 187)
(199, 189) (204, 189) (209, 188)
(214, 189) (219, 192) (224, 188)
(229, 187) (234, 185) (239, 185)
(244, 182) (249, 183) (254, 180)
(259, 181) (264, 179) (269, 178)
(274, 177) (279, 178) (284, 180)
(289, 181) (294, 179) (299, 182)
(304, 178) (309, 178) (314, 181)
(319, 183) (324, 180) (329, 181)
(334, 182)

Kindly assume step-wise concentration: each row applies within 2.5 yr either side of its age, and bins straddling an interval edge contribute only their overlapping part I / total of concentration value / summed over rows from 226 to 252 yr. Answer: 922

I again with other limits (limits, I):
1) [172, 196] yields 915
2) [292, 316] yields 898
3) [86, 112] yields 894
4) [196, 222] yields 947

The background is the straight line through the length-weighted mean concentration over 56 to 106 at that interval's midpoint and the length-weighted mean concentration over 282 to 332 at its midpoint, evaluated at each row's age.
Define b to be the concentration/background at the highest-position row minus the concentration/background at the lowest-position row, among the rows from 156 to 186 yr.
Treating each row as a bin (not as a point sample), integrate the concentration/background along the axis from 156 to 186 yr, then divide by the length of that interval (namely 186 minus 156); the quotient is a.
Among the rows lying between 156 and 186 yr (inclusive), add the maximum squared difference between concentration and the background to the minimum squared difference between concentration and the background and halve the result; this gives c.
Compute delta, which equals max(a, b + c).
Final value 9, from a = 1.01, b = -0.001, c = 9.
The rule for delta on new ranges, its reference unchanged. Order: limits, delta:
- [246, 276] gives 5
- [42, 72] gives 2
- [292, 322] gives 3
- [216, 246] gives 81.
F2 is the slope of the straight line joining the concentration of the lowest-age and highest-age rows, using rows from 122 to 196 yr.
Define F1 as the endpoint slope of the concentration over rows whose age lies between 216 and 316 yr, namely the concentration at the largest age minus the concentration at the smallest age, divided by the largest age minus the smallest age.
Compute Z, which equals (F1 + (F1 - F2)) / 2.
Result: -0.14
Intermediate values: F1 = -0.116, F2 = 0.06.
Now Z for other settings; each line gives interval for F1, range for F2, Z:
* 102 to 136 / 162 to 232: -0.11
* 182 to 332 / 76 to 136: 0.00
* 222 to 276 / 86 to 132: -0.27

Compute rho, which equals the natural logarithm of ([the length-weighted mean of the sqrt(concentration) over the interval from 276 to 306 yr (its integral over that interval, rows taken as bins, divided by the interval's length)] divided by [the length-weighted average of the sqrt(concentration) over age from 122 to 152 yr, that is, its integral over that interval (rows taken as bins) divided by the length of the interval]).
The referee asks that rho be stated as -0.0051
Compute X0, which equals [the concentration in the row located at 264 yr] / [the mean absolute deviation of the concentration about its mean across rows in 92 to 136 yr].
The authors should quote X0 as 77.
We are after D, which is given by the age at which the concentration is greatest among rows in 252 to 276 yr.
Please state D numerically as 259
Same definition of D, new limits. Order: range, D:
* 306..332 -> 319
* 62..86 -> 69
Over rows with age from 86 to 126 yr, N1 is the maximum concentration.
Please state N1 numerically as 183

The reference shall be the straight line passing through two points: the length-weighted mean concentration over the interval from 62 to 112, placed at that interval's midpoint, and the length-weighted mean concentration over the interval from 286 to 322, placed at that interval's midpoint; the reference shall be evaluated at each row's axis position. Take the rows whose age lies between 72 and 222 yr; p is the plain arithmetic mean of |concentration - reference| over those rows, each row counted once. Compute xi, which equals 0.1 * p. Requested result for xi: 0.36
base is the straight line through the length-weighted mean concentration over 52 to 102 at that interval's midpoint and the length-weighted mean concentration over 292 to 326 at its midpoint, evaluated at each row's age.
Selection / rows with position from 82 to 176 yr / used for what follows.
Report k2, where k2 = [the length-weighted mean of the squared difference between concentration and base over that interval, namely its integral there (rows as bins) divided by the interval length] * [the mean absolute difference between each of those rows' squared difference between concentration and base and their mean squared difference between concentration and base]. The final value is 69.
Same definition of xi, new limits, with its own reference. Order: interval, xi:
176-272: 0.54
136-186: 0.25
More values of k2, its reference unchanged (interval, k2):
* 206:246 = 2443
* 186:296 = 1483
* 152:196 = 180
